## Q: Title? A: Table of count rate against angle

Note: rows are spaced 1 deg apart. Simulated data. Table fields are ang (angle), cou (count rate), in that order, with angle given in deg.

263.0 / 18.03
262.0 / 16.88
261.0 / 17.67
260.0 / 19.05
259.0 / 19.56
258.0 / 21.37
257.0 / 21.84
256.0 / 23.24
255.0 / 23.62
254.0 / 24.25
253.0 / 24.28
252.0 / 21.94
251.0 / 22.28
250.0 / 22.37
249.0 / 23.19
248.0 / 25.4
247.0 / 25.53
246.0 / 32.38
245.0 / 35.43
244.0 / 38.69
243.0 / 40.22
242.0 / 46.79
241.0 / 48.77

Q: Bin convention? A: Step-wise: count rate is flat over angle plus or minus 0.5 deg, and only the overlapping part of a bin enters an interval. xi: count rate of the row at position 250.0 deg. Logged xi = 22.37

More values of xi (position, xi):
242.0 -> 46.79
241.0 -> 48.77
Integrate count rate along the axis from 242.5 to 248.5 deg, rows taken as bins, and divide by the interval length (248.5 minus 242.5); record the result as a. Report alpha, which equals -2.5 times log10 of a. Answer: -3.79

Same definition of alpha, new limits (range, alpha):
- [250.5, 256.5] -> -3.42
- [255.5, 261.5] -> -3.28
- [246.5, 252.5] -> -3.43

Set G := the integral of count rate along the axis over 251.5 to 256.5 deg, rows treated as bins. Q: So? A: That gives 117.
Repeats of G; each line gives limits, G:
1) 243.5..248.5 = 157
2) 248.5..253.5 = 114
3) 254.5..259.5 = 110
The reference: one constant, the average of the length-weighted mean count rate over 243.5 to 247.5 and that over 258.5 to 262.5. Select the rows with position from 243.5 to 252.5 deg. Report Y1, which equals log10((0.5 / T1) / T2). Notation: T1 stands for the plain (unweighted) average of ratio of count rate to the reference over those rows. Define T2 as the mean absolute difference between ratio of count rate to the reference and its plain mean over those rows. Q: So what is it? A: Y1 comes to 0.3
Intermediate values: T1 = 1.07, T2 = 0.21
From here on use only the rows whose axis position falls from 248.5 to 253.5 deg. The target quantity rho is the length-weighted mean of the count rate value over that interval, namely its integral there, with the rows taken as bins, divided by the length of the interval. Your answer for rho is 22.8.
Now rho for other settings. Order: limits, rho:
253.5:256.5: 23.7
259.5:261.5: 18.4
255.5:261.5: 20.5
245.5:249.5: 26.6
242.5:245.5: 38.1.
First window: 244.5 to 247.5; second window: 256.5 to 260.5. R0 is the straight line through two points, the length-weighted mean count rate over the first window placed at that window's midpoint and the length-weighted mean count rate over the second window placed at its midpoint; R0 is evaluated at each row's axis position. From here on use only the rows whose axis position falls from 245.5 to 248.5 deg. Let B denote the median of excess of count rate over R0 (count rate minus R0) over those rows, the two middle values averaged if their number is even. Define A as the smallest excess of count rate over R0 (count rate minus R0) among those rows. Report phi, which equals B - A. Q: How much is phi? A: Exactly 0.7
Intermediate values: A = -4.7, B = -4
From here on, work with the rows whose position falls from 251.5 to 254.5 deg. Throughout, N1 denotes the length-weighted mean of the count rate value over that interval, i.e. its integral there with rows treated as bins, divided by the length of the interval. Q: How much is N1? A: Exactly 23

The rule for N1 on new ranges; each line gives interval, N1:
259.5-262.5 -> 18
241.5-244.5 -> 42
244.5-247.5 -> 31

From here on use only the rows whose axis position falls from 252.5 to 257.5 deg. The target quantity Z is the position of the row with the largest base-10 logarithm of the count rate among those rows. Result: 253.0 deg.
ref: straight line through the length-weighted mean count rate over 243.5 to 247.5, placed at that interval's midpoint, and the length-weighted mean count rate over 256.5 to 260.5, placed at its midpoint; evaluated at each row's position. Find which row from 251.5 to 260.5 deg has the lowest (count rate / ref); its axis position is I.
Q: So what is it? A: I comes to 252.0 deg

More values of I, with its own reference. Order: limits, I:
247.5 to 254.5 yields 250.0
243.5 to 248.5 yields 247.0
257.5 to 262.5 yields 259.0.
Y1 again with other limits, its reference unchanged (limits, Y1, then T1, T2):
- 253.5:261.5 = 0.9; 0.83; 0.08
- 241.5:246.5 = 0.3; 1.51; 0.15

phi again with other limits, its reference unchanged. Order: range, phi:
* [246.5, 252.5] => 0.7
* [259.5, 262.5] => 0.1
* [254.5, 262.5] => 0.6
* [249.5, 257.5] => 4.9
